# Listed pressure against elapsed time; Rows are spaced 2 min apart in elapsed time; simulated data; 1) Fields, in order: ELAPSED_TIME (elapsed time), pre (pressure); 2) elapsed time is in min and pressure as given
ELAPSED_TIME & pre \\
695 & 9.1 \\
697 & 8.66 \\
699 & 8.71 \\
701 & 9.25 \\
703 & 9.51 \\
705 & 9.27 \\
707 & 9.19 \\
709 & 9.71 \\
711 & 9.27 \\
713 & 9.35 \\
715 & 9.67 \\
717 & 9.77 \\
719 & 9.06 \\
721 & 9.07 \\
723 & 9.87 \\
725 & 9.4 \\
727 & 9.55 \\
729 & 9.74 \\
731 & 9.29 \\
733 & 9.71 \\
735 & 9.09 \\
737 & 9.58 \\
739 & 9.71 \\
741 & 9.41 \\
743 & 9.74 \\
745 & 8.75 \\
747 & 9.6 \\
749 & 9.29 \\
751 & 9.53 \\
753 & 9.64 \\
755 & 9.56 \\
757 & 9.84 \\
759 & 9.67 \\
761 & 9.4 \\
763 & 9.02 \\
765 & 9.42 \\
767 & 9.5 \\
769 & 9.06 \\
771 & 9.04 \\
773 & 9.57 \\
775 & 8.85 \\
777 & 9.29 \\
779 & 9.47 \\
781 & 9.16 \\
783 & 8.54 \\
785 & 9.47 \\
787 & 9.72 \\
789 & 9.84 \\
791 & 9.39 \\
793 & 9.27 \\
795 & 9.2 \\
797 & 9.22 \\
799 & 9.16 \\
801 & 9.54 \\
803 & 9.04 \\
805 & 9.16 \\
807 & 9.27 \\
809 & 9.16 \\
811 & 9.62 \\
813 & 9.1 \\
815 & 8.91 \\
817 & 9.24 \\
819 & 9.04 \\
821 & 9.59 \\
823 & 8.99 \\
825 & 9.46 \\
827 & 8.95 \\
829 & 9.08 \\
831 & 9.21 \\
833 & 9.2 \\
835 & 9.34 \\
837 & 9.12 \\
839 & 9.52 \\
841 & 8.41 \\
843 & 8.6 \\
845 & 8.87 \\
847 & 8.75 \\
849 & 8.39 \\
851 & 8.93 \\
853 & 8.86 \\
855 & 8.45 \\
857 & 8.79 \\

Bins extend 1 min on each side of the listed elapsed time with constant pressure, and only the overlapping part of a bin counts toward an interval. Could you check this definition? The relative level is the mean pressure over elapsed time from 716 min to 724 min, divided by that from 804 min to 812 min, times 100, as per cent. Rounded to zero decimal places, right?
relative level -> 102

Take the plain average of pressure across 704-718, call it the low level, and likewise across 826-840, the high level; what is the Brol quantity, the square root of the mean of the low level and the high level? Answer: 3.05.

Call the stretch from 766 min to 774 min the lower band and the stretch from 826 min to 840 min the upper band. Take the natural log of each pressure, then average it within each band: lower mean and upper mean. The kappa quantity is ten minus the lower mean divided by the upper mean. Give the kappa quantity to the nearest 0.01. 9.00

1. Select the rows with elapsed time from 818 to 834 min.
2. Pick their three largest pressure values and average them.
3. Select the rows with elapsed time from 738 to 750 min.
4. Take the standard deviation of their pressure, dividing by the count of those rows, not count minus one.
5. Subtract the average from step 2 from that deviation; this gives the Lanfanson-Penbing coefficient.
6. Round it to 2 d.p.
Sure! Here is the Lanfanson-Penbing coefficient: -9.08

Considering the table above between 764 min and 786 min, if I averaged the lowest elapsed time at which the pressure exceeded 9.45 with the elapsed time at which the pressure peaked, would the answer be 770 min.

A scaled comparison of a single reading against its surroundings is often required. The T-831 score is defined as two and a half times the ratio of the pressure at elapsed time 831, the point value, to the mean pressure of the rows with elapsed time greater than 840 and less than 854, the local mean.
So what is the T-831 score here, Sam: 2.65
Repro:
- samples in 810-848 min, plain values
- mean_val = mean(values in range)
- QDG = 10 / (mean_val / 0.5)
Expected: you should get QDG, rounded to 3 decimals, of 0.549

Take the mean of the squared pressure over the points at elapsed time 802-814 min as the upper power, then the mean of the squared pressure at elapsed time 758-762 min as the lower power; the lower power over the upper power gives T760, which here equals 1.07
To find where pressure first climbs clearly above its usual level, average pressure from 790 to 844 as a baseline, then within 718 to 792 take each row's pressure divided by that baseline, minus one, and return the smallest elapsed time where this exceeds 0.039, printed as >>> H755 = 723 min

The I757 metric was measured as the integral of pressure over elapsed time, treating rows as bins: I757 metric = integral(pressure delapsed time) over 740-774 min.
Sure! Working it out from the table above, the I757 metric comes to 320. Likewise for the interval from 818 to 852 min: 307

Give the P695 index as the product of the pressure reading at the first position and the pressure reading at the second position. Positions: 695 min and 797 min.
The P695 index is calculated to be 84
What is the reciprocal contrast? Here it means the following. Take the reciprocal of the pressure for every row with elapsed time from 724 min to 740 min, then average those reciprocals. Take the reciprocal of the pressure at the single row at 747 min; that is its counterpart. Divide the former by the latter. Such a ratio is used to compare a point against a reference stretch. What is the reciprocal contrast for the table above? 1.01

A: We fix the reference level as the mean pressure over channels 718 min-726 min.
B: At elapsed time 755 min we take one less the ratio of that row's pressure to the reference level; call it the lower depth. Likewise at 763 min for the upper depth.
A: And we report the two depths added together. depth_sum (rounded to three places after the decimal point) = 0.013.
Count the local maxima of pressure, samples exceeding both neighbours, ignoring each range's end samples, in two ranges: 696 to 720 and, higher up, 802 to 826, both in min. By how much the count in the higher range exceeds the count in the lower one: 1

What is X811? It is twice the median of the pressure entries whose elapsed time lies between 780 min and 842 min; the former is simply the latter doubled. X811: 18.4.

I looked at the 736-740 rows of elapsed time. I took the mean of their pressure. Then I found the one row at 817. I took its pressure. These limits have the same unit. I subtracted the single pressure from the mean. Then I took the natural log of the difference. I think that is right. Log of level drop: -0.90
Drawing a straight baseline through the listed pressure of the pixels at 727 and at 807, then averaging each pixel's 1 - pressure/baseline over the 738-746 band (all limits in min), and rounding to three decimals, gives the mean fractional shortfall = 0.010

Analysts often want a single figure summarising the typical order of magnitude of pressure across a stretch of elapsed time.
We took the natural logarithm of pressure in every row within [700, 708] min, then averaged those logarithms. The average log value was 2.23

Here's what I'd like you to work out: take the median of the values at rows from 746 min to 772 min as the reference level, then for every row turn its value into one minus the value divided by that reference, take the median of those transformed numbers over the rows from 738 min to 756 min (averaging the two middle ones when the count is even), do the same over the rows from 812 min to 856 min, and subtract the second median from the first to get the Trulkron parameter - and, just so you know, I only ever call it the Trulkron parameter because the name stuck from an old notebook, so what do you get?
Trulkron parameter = -0.057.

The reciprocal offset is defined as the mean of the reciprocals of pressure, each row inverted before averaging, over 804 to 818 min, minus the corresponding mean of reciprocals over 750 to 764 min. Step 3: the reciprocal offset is 0.0036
